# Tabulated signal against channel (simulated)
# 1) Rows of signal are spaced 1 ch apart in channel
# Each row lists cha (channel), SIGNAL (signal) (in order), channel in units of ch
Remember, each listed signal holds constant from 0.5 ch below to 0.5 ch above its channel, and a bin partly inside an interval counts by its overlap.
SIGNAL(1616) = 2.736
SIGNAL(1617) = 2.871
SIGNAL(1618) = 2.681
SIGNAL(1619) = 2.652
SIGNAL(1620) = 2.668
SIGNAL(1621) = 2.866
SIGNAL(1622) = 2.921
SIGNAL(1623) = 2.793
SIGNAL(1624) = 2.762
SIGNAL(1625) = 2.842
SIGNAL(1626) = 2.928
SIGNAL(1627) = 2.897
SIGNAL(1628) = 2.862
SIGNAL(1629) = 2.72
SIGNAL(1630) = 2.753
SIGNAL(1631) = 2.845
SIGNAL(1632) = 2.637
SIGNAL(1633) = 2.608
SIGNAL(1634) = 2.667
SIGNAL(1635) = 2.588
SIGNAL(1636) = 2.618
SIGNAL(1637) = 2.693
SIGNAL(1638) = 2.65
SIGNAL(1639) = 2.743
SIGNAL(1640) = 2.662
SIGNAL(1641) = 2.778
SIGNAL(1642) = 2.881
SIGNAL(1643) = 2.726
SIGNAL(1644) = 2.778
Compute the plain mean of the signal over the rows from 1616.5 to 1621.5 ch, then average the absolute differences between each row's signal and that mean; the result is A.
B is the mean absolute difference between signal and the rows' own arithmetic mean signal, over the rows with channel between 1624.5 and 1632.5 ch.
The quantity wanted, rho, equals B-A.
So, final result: -0.016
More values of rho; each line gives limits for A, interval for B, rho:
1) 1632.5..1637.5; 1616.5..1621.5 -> 0.061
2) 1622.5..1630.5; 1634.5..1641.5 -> -0.009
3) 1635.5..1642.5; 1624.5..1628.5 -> -0.041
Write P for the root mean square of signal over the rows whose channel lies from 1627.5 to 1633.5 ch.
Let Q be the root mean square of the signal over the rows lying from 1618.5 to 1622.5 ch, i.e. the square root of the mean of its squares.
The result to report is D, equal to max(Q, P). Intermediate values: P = 2.74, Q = 2.78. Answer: 2.78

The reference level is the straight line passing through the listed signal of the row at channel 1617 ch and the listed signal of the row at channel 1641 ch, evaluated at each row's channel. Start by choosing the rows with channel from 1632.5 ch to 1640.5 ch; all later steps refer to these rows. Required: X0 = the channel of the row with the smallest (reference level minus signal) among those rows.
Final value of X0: 1639 ch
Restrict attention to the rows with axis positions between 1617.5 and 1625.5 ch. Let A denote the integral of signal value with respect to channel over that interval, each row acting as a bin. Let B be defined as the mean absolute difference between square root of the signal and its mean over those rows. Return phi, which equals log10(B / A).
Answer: -2.95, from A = 22.2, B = 0.025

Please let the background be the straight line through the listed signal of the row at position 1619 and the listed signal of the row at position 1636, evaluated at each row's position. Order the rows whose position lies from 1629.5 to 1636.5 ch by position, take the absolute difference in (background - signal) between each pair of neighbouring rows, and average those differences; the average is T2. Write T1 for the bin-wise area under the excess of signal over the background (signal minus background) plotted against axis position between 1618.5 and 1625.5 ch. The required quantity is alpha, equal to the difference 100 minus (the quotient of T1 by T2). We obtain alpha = 88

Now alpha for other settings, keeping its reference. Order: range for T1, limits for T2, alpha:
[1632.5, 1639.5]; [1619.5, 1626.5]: 98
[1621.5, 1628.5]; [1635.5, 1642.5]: 82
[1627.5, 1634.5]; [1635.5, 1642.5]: 92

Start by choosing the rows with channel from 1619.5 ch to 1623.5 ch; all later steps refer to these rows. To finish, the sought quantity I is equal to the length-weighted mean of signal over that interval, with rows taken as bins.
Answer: 2.81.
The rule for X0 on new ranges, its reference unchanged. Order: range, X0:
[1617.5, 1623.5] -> 1622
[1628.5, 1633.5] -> 1631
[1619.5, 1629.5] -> 1626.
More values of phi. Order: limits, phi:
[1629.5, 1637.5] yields -3.03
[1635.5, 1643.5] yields -3.06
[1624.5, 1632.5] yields -2.97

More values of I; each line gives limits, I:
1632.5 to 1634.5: 2.64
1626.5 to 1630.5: 2.81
